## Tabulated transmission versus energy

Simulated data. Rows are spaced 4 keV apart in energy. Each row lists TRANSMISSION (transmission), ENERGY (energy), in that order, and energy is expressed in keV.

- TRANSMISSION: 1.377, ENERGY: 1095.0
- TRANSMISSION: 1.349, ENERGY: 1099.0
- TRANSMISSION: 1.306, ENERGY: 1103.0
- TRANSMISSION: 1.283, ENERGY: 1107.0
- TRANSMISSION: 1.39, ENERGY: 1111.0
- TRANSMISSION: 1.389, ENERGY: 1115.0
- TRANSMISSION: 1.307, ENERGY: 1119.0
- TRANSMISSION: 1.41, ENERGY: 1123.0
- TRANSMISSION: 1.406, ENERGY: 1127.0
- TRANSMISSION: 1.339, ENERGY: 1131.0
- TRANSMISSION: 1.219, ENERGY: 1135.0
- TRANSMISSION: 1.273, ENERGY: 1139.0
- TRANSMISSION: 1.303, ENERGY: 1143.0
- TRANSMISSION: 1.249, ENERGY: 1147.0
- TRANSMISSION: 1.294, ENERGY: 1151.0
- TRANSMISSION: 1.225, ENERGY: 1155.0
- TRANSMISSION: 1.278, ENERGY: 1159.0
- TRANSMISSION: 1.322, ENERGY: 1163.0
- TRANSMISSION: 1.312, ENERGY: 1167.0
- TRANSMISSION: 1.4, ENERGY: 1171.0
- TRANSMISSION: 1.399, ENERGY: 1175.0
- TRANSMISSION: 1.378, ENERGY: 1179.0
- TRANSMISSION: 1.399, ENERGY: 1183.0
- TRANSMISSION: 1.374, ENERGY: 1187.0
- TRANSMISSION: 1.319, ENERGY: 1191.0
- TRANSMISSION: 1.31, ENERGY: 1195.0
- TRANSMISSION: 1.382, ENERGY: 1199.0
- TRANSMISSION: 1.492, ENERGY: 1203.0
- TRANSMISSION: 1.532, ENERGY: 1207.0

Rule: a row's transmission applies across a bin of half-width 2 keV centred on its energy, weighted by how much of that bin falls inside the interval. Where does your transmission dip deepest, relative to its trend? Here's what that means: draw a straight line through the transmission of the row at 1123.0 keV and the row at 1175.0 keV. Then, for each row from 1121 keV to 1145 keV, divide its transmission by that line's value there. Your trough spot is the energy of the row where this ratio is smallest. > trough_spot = 1135.0 keV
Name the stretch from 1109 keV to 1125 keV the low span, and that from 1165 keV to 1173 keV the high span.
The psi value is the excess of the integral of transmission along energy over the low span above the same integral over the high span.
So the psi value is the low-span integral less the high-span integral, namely 11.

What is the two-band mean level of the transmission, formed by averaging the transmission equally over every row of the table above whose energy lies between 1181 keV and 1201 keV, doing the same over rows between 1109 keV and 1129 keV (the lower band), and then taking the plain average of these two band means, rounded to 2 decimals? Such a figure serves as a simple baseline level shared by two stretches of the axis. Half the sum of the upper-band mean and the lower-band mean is 1.37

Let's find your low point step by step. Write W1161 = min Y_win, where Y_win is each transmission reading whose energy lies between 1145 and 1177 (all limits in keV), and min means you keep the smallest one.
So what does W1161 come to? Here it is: 1.225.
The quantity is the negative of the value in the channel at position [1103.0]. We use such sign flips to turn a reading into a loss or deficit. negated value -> -1.31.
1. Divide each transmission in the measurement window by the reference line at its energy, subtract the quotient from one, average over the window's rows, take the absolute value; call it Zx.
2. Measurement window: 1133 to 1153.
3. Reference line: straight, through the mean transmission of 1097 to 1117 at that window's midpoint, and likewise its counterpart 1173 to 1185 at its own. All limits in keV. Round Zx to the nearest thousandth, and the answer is 0.073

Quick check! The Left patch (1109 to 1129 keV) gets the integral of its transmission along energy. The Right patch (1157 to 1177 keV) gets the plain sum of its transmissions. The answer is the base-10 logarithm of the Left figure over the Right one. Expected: 0.614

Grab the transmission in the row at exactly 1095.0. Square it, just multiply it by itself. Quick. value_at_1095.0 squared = 1.90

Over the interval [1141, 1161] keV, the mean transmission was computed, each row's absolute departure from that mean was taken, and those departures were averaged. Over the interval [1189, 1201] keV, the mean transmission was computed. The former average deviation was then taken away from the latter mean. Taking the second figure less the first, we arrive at 1.31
